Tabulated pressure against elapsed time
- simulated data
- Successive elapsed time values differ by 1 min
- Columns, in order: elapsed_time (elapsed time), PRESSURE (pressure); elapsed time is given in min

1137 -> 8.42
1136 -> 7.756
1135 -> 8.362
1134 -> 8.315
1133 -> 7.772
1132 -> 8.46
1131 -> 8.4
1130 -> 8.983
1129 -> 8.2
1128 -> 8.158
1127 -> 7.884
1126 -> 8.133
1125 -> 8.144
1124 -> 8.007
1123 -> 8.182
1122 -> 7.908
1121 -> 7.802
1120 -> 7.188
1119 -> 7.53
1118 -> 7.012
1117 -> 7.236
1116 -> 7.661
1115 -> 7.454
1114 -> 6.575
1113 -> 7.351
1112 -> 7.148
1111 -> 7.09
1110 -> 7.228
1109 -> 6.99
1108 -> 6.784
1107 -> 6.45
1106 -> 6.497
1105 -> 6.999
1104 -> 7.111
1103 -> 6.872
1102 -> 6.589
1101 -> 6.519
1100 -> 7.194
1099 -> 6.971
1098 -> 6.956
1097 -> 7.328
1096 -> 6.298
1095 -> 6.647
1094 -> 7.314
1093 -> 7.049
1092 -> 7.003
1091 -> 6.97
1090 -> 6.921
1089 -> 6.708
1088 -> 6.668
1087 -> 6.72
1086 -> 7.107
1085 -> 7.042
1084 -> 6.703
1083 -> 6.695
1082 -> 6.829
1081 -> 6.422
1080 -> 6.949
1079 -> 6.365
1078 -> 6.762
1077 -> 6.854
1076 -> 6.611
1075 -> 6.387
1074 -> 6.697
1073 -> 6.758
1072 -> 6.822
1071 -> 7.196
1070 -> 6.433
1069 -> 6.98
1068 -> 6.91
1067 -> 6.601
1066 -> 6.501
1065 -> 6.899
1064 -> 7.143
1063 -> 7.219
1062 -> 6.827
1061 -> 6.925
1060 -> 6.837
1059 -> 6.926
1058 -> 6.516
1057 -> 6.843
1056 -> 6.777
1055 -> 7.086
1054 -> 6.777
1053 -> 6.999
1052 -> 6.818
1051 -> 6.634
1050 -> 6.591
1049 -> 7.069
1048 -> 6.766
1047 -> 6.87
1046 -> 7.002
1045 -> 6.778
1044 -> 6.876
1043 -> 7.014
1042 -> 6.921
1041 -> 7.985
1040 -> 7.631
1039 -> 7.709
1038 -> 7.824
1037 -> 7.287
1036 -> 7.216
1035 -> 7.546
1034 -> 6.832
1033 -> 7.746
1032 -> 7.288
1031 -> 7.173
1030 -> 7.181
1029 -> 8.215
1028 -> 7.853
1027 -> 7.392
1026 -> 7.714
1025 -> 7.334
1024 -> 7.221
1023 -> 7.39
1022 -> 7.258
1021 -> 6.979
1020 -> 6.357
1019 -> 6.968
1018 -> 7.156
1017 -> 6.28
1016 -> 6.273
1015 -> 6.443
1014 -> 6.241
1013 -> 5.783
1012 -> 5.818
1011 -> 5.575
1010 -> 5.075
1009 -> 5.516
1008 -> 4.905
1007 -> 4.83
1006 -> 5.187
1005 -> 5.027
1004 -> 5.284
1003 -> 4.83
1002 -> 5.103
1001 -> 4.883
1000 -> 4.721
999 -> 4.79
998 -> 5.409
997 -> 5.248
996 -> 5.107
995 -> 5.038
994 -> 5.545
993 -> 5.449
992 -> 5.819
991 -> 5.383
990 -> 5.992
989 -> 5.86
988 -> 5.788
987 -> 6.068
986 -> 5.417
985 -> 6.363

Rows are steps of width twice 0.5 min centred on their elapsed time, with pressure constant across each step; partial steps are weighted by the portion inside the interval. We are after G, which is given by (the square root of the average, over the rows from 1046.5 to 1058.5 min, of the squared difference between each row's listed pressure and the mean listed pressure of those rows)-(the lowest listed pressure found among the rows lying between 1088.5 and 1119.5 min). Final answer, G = -6.1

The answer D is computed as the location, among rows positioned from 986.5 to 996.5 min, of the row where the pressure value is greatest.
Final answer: 987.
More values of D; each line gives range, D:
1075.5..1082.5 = 1080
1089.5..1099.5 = 1097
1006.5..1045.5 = 1029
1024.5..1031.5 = 1029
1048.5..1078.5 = 1063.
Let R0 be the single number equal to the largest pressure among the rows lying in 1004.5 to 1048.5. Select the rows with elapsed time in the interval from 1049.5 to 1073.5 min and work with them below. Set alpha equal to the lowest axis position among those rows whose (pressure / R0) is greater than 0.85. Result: 1053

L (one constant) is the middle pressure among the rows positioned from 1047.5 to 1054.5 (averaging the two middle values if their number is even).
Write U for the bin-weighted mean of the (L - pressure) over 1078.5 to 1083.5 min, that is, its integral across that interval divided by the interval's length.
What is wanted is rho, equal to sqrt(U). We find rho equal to 0.4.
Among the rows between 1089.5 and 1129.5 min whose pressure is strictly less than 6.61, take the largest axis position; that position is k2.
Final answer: 1114 min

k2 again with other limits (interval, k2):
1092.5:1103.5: 1102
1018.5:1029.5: 1020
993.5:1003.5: 1003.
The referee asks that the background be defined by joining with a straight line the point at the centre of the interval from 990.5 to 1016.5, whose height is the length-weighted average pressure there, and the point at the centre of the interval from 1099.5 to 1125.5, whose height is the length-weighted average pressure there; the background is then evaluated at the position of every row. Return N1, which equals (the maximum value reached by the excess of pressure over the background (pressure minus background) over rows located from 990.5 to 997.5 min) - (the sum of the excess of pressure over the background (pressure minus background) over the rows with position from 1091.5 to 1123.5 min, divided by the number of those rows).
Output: 0.69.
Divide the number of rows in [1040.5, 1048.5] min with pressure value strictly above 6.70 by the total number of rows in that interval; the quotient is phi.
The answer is 1.00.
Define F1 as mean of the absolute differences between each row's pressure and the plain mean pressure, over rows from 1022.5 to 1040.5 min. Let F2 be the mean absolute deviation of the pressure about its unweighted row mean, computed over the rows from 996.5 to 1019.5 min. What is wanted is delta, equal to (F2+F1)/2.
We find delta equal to 0.43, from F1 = 0.27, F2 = 0.58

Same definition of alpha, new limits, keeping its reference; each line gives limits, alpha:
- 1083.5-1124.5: 1085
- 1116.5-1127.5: 1117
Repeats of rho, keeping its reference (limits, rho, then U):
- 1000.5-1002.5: 1.3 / 1.8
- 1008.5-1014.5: 1.1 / 1.1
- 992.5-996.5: 1.2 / 1.5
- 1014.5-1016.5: 0.6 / 0.4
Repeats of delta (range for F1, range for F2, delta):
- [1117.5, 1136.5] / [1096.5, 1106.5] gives 0.28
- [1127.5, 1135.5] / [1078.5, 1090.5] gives 0.20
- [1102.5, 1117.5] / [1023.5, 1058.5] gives 0.31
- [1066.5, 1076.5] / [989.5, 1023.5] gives 0.42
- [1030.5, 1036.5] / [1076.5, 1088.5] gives 0.20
